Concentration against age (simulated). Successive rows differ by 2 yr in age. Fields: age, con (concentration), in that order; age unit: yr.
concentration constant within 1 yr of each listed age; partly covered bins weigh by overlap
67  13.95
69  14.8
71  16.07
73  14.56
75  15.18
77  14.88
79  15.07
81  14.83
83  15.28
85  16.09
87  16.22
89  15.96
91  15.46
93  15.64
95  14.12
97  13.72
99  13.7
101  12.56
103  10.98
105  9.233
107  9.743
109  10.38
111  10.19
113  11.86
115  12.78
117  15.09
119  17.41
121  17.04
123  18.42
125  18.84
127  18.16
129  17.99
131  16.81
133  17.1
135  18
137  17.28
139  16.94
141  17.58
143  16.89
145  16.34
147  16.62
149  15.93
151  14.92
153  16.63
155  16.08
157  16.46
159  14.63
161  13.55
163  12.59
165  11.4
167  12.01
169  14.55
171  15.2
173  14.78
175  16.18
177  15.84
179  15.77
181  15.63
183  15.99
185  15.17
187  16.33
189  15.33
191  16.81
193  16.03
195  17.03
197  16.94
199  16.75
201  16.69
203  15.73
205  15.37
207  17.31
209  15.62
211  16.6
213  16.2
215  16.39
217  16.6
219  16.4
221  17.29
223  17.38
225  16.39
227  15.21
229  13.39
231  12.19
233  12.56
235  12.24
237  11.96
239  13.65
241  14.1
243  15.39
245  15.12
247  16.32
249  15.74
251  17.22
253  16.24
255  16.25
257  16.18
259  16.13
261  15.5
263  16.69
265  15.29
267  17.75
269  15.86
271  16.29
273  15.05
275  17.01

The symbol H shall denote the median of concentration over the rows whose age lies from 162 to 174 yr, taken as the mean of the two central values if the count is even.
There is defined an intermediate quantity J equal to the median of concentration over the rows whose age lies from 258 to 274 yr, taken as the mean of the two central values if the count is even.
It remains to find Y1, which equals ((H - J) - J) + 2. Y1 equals -16.4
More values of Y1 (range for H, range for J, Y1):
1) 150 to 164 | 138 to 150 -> -16.6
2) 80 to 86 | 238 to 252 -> -13.5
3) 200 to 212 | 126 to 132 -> -17.8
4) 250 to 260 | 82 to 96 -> -13.0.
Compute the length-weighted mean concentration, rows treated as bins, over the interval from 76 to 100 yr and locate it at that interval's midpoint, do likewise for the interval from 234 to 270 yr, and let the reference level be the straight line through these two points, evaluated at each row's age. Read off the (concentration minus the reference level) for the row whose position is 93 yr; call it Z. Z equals 0.5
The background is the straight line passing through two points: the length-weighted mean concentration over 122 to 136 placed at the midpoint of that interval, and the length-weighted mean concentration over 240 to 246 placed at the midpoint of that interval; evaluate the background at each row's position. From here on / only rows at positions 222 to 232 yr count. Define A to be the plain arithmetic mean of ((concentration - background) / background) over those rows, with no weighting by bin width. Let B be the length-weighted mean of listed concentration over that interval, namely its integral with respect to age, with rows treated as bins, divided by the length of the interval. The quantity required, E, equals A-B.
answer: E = -14.9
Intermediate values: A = -0.03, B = 14.9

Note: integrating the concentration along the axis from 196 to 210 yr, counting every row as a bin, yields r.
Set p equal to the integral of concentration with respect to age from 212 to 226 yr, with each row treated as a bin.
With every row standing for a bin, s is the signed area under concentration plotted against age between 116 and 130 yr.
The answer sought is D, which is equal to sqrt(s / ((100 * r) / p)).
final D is 1.58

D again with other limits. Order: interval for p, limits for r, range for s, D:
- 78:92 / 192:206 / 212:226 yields 1.49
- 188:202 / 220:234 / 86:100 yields 1.52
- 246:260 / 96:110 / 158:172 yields 1.63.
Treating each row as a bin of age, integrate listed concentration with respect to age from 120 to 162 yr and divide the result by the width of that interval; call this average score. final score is 16.8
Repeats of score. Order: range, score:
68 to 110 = 14.0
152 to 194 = 15.1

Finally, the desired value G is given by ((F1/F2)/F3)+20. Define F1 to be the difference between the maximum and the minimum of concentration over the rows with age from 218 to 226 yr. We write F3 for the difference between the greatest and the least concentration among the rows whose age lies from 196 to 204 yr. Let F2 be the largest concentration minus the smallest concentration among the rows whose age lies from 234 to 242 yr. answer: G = 20.38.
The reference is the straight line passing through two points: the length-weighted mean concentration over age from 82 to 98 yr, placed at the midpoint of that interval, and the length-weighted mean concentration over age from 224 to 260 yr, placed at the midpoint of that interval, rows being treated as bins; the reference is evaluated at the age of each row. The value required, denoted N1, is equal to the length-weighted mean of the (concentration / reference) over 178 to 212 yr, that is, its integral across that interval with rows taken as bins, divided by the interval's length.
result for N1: 1.08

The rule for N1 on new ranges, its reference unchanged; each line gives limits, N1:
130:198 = 1.05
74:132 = 0.96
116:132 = 1.15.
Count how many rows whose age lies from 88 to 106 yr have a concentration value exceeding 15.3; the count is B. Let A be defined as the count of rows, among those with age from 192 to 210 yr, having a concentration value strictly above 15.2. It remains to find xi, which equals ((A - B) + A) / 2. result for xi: 7.5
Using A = 9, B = 3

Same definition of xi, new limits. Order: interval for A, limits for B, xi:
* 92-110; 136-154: -3.0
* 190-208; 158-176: 8.5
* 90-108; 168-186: -0.5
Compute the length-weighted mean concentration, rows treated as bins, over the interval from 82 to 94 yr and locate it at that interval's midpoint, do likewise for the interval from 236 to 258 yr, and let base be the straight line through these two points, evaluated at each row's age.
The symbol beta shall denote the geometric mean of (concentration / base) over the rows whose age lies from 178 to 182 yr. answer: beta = 1.01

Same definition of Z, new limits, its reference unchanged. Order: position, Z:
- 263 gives 1.2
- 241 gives -1.3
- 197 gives 1.6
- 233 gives -2.8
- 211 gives 1.3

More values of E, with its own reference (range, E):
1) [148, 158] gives -16.1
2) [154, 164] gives -14.8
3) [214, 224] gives -16.7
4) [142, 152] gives -16.2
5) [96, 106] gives -12.4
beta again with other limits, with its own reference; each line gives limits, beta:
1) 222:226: 1.10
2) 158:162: 0.91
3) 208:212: 1.05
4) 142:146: 1.06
